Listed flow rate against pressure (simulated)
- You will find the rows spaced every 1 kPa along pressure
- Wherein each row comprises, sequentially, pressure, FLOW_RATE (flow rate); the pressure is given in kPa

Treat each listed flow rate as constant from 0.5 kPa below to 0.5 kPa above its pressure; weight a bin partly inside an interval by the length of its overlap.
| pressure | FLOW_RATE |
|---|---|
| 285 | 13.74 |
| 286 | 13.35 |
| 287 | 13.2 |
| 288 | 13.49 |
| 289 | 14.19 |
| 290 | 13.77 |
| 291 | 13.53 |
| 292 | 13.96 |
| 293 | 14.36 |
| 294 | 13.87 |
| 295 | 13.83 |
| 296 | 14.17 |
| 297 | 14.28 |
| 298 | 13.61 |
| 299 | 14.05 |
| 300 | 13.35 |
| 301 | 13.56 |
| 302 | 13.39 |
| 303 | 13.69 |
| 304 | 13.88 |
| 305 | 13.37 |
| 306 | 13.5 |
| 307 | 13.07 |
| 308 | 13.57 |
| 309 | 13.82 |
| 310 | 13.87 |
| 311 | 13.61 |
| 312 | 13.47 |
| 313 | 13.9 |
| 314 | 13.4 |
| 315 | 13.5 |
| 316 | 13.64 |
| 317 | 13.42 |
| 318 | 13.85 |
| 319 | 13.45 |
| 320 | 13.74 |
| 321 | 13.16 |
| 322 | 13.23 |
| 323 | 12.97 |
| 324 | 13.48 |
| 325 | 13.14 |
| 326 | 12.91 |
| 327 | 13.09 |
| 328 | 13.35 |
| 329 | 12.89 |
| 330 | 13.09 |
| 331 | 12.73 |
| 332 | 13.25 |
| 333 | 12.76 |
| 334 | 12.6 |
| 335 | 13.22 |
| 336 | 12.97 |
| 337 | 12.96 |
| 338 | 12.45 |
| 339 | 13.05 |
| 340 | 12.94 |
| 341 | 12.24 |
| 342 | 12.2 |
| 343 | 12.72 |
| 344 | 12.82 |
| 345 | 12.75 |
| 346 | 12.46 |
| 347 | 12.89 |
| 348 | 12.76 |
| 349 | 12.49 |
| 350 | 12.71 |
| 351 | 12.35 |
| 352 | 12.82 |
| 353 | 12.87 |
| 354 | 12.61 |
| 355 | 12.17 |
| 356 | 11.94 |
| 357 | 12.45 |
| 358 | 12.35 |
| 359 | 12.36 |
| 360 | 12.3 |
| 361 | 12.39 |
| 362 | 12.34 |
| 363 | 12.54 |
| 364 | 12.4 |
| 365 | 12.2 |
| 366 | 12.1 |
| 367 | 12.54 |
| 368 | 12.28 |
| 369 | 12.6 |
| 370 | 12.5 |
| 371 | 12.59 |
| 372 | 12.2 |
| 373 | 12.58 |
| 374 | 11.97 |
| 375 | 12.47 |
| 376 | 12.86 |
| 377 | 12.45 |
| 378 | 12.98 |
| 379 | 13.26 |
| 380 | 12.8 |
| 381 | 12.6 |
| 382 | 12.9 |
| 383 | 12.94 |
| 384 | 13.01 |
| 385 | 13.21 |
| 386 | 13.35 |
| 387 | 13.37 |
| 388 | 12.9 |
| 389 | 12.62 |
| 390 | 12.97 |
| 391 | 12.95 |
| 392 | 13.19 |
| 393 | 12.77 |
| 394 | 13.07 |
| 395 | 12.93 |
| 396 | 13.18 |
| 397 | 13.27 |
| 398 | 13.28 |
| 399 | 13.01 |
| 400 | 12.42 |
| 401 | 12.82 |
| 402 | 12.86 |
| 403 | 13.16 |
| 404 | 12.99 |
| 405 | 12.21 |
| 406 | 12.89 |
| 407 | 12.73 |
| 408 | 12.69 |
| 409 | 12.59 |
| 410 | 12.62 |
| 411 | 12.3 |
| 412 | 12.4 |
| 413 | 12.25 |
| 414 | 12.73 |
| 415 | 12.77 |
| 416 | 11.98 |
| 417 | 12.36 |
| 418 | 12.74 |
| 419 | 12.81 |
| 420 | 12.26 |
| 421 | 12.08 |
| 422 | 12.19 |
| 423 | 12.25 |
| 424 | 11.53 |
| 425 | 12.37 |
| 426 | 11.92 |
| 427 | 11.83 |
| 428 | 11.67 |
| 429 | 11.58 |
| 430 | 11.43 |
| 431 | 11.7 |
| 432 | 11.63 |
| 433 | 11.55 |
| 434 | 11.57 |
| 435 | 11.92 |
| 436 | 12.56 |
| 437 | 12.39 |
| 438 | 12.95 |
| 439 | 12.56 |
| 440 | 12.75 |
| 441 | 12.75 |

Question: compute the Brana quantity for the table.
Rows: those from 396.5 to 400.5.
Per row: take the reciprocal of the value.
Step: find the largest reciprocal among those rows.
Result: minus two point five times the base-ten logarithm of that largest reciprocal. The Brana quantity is 2.74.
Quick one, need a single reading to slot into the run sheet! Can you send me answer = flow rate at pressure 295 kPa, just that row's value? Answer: 13.83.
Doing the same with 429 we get 11.58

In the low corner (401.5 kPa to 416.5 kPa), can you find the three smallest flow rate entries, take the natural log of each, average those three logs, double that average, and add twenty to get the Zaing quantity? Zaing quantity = 25.0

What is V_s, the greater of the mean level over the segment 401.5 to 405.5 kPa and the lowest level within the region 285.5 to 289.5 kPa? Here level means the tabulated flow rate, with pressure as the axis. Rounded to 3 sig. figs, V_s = 13.2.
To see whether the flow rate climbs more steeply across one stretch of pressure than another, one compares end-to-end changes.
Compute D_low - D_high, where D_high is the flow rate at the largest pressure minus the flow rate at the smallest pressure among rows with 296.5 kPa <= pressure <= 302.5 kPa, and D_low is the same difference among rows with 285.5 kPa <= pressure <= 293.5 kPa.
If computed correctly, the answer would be 1.9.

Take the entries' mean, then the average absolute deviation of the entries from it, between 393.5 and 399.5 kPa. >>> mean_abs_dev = 0.12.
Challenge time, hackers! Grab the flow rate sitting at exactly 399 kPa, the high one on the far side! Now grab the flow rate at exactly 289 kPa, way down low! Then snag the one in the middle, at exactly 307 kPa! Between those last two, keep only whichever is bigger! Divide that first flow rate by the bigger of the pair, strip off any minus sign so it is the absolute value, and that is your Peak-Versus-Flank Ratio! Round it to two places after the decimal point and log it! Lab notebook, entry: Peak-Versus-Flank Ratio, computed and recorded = 0.92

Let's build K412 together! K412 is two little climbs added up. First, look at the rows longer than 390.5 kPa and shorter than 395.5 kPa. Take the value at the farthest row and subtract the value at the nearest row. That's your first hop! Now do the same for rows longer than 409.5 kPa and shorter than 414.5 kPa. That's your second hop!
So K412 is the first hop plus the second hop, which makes 0.1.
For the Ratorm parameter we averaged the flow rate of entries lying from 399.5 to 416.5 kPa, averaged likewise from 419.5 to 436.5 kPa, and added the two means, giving 24.5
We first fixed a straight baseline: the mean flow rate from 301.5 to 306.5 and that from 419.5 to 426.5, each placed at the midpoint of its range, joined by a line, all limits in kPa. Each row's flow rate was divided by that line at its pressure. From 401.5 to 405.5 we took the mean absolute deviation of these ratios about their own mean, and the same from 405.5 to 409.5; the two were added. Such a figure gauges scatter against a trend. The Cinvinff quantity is 0.029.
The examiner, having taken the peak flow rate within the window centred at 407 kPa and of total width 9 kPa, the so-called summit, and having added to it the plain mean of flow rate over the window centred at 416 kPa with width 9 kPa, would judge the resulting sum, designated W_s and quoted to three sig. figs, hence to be 25.6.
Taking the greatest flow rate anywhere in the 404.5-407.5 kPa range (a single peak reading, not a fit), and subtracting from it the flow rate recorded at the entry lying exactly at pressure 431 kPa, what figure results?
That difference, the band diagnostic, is 1.2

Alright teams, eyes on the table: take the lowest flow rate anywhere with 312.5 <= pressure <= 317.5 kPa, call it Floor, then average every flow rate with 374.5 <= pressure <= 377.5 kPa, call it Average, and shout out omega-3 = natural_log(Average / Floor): -0.062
